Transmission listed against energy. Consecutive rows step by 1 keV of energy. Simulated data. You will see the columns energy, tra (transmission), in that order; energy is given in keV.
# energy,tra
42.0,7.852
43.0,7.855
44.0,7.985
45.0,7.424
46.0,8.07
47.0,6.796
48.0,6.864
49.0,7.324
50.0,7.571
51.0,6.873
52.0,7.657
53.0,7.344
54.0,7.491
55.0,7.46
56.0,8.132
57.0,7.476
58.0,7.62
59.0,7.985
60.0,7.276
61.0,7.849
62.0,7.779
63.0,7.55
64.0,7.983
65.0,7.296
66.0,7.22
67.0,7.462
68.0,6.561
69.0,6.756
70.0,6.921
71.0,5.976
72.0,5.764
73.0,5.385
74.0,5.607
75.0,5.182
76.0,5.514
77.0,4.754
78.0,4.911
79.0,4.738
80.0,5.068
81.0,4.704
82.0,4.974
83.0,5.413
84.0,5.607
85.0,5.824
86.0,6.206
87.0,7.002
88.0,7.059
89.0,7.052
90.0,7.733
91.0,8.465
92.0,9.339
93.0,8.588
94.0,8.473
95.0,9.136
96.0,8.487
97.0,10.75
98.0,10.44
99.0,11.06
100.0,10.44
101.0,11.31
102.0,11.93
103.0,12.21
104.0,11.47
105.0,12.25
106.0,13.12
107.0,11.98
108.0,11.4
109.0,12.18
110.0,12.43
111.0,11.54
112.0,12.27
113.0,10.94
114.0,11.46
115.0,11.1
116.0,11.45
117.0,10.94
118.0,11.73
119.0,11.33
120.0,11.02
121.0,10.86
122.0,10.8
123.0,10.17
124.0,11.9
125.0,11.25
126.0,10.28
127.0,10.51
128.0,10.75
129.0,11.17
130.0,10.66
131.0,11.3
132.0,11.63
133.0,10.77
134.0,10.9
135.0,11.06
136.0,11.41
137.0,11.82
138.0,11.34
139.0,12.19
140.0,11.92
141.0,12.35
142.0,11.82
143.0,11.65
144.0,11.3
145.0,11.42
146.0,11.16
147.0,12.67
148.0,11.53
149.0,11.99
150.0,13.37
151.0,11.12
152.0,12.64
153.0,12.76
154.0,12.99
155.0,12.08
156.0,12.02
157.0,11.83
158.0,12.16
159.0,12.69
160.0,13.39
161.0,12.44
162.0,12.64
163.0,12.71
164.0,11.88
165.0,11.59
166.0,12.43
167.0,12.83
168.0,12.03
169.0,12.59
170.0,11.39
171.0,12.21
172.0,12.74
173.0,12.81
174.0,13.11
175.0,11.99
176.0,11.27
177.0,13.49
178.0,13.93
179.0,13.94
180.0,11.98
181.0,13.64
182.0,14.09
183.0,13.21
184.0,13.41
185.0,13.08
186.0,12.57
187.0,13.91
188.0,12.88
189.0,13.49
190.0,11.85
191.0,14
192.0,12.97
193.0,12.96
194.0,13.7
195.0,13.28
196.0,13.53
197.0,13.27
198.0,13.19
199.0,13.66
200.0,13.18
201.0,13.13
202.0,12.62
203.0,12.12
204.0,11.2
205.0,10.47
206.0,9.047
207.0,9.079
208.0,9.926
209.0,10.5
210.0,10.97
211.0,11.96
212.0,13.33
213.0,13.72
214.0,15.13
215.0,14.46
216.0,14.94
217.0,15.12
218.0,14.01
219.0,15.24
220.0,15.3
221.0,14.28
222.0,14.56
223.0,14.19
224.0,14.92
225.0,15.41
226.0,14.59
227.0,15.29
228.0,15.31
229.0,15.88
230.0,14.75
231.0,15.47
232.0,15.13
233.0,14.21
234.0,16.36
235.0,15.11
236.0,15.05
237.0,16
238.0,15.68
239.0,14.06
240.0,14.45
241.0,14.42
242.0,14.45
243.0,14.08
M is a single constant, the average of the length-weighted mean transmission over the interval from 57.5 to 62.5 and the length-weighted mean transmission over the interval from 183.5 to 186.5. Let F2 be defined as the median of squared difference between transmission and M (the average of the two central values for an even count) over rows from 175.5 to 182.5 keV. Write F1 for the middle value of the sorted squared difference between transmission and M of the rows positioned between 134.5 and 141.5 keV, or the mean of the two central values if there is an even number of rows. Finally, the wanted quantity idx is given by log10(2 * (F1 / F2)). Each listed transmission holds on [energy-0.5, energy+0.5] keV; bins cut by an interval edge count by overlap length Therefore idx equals -0.40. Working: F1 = 2.1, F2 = 10.8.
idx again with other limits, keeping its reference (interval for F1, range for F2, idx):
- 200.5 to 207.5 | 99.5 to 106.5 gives 0.15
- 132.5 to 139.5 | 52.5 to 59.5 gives -0.63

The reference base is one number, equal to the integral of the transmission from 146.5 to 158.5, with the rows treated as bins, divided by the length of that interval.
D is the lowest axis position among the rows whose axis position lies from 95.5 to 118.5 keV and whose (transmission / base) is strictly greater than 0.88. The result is 99.0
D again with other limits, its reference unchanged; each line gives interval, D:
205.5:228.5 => 210.0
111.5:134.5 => 112.0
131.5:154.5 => 132.0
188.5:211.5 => 189.0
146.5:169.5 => 147.0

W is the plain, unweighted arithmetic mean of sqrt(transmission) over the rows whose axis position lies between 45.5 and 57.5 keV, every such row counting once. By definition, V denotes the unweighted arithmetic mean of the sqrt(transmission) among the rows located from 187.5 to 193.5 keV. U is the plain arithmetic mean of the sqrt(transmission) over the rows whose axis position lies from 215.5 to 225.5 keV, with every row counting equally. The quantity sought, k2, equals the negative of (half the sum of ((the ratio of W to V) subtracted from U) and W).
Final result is -2.91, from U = 3.8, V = 3.61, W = 2.7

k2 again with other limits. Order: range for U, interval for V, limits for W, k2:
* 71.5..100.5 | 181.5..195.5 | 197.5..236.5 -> -2.65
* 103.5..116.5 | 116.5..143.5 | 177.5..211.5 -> -2.96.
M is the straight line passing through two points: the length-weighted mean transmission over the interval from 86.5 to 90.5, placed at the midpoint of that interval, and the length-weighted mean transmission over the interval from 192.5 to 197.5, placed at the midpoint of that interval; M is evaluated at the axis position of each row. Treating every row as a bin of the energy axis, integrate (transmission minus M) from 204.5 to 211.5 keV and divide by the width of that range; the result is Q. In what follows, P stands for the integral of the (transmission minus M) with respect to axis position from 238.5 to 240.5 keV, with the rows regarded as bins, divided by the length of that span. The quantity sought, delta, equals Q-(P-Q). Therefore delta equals -6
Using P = -1.7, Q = -3.8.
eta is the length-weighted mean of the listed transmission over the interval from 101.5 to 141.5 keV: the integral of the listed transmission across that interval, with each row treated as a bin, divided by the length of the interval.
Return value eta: 11.4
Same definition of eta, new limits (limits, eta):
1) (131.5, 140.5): 11.4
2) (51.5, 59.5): 7.6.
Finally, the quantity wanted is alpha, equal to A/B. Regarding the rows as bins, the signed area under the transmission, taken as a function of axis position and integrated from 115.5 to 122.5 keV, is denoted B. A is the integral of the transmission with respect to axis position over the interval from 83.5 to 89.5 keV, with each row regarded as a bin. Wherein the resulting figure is 0.5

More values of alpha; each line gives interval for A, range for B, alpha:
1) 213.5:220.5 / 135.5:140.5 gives 1.8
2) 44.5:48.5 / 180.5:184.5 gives 0.5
